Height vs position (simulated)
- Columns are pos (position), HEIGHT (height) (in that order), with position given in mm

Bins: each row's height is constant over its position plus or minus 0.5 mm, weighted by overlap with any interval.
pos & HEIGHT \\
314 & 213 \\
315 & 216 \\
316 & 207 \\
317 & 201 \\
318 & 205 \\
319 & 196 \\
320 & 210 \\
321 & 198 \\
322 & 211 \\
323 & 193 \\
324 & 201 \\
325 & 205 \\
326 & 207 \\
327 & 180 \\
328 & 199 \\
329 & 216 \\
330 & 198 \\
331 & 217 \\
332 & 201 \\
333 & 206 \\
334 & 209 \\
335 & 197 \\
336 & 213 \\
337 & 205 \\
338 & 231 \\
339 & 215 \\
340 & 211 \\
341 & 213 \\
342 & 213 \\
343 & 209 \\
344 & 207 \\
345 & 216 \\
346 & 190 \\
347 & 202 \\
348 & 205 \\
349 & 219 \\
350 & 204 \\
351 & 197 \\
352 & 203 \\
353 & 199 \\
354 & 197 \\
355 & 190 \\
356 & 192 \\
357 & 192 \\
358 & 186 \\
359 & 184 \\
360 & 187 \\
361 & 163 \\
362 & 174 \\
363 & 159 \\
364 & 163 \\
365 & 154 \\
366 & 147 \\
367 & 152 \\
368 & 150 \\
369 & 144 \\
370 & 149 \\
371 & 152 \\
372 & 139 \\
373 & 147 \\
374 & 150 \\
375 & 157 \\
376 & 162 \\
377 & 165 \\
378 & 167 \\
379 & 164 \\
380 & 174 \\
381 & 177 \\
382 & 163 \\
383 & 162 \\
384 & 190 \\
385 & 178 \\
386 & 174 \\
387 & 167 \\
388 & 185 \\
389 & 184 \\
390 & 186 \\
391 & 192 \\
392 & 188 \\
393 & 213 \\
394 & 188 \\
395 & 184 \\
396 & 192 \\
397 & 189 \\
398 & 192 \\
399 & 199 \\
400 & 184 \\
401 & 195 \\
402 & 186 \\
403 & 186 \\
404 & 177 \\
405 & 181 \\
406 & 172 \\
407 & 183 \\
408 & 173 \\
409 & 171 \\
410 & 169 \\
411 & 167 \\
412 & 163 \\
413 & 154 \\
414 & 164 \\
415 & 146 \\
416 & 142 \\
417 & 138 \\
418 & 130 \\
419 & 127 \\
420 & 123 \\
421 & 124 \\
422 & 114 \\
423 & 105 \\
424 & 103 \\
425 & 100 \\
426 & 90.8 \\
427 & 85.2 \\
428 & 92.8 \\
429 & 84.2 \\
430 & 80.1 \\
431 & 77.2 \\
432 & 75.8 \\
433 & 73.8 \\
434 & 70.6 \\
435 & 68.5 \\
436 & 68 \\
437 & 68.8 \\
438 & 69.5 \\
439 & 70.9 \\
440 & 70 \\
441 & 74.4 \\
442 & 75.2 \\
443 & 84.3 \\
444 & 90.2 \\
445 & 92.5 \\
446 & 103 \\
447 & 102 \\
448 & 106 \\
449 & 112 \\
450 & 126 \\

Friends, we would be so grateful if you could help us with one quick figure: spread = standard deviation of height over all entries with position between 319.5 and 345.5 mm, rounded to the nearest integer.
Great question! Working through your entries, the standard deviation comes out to 10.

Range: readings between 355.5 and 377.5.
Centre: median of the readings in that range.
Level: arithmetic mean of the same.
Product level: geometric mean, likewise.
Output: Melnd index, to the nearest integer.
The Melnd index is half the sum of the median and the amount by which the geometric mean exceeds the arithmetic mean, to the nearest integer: 79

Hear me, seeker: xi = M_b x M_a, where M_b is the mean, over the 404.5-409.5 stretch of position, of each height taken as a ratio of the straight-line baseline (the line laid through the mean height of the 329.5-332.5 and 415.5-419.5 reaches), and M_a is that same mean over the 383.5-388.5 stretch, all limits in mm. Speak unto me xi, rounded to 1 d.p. 1.4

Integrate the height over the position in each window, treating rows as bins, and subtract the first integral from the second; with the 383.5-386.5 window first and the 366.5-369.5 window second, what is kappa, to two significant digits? -96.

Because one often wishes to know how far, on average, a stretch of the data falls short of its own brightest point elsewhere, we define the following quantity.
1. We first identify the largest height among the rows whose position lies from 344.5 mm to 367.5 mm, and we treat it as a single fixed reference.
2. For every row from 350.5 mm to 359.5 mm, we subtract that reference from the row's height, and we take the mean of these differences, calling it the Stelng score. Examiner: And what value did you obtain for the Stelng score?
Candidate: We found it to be -26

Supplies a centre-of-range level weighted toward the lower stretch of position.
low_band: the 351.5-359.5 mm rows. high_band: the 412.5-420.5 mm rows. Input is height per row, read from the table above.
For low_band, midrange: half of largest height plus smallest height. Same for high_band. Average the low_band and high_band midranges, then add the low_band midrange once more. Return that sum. 362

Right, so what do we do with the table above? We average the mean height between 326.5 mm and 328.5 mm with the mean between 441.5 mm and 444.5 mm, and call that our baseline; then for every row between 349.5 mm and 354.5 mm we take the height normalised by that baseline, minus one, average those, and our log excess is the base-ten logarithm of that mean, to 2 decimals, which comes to -0.33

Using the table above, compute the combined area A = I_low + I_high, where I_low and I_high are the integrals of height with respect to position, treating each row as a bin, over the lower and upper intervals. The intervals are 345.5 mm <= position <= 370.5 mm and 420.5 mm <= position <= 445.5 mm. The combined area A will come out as 6611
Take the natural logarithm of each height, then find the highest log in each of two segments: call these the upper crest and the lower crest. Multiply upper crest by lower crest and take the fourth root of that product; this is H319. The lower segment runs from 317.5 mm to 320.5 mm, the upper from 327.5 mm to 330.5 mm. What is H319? 2.32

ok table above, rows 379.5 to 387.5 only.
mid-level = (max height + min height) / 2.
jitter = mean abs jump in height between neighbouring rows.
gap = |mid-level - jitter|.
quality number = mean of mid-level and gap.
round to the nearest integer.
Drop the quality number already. 171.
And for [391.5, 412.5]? 184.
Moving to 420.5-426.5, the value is 104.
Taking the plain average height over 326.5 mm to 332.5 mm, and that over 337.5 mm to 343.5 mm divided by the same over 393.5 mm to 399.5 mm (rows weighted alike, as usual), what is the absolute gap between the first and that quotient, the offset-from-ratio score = 201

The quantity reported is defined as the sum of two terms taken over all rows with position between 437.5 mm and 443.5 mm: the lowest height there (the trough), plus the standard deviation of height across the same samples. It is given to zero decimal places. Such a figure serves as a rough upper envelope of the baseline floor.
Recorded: 75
